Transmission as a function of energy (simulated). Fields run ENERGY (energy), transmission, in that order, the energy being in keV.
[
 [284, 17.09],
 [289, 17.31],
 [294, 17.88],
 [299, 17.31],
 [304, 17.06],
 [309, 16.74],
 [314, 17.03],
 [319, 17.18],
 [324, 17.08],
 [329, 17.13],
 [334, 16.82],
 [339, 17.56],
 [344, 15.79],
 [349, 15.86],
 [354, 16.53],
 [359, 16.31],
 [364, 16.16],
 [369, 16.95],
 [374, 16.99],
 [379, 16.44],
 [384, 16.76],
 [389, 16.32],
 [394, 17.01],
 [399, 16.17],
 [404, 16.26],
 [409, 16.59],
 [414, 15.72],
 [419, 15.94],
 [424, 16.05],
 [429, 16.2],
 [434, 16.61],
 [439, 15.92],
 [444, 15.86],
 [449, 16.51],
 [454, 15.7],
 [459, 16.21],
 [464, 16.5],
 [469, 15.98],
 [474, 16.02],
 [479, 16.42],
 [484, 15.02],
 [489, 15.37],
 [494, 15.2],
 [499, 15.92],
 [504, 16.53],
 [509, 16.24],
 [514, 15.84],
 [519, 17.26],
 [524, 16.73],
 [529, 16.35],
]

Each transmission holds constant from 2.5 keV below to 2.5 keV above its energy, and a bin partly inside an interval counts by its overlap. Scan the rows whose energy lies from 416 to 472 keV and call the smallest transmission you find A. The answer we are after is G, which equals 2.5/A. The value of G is 0.159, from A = 15.7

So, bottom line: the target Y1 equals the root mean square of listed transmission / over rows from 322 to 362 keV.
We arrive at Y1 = 16.6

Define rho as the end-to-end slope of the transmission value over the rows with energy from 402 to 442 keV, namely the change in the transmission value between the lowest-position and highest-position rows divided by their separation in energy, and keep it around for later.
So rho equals -0.010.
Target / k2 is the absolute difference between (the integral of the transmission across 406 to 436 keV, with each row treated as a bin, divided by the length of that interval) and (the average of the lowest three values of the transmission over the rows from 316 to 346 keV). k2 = 0.38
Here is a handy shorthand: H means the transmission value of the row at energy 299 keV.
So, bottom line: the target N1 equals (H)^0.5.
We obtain 4.16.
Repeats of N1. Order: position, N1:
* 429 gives 4.02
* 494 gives 3.90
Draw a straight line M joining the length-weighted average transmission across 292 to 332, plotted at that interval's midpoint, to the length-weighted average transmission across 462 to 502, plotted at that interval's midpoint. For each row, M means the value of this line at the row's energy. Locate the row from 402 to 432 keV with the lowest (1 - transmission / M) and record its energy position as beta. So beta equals 409 keV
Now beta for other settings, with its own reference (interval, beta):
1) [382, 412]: 394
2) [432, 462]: 449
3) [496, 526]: 519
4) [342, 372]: 369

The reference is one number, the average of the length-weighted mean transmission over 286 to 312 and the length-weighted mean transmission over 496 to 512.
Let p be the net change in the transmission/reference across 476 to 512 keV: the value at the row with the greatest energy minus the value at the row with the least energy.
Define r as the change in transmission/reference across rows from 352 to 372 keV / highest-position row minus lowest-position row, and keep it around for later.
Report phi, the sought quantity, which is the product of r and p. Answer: -0.0003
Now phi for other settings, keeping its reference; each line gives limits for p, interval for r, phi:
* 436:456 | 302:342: -0.0004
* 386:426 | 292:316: 0.0008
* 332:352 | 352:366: 0.0013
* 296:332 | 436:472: 0.0000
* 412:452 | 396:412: 0.0012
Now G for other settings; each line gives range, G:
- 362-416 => 0.159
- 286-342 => 0.149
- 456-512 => 0.166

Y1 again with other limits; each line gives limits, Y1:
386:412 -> 16.5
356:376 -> 16.6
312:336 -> 17.0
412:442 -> 16.1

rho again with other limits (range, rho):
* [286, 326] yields -0.007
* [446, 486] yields -0.043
